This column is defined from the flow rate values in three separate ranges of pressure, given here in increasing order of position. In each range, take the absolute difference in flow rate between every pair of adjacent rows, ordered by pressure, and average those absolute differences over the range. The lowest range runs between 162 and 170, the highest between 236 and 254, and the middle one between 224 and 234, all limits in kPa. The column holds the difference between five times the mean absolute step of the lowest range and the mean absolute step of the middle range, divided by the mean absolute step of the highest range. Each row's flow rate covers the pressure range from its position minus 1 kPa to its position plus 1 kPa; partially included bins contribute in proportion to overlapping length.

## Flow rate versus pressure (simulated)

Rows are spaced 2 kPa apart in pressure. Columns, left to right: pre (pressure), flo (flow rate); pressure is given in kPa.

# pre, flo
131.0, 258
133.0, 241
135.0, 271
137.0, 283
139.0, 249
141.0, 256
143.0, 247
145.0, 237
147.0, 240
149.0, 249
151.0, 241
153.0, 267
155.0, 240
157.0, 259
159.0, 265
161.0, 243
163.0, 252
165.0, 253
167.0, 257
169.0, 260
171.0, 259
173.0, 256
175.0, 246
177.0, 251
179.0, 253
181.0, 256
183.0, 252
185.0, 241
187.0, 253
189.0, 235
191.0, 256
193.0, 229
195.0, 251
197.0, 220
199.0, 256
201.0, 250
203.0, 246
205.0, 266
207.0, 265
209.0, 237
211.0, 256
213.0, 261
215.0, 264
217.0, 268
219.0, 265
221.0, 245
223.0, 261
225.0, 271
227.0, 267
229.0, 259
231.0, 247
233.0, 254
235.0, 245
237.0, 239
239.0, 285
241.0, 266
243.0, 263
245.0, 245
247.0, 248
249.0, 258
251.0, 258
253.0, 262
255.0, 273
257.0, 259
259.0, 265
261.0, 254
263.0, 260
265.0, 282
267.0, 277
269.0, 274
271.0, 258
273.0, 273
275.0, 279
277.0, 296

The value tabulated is 0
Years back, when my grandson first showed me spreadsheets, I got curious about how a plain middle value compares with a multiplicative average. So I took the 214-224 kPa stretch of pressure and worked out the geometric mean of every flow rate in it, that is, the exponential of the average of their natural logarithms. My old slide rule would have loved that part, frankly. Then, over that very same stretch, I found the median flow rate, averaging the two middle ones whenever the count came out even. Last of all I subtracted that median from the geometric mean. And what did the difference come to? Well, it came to -3.5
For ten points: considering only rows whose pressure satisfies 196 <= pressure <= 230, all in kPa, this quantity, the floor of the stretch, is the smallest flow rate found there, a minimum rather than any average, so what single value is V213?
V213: 220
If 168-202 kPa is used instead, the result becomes 220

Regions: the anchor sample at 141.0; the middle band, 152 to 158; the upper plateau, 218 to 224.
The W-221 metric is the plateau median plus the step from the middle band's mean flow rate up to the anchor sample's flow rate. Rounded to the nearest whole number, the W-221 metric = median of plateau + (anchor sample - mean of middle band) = 262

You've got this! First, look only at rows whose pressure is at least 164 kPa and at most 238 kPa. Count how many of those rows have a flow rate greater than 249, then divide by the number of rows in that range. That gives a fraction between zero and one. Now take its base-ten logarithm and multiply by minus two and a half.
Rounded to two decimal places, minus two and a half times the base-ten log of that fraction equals 0.38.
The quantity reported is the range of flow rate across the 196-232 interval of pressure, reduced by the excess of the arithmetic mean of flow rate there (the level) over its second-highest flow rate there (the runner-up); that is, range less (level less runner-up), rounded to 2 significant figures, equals 63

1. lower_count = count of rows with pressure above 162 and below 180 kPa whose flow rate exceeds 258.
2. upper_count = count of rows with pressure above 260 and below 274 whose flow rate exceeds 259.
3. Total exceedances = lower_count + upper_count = 7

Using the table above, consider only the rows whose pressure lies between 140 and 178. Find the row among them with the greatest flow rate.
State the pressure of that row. 153.0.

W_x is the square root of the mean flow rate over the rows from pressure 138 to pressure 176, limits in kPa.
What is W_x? 15.9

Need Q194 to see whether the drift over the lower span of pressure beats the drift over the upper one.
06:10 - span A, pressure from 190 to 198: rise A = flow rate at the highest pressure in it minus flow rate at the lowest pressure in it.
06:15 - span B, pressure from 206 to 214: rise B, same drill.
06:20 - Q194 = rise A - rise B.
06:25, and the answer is -32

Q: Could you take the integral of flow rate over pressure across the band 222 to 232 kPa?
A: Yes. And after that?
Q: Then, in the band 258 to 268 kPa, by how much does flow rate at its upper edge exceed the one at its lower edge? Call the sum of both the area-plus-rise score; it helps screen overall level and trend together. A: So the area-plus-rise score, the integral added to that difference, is 2622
